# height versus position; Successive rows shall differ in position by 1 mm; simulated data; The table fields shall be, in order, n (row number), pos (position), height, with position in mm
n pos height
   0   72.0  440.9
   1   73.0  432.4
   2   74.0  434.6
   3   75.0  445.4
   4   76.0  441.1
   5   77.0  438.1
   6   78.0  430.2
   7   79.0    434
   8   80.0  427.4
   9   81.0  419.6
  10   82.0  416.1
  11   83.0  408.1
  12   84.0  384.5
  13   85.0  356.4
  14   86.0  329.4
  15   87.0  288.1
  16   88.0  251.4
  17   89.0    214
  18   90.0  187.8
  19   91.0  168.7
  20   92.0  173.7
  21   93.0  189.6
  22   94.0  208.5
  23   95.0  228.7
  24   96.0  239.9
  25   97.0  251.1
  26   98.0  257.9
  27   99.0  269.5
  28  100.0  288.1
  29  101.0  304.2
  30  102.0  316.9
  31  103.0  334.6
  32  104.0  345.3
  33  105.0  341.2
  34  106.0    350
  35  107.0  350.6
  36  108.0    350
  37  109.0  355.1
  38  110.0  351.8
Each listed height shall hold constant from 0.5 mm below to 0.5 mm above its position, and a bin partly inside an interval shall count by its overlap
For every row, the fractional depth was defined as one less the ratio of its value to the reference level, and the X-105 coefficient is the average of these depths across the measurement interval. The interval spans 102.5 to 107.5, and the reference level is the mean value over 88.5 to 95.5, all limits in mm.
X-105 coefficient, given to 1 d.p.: -0.8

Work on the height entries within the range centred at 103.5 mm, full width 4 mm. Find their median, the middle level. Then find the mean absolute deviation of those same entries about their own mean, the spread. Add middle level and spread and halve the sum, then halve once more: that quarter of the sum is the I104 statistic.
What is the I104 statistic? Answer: 87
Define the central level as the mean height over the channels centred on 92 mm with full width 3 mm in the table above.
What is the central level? 177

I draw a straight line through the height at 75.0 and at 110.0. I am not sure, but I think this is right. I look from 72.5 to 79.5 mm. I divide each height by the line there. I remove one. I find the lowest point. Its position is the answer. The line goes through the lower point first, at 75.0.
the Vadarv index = 73.0 mm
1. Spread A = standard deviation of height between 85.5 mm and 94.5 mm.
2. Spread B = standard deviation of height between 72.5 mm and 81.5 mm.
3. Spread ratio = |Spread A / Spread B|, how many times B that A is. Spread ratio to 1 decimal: 7.2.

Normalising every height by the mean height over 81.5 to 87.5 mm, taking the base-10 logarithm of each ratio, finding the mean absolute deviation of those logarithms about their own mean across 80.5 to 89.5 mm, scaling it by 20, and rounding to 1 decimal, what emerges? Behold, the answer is 1.7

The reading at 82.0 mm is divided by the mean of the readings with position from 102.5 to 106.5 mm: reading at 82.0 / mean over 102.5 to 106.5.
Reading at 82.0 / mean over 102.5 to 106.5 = 1.2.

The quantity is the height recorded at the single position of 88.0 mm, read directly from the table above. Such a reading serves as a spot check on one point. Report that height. 251.4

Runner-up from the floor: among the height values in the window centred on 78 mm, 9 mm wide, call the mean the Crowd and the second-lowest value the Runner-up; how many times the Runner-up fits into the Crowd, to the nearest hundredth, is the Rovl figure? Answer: 1.03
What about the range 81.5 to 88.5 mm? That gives 1.21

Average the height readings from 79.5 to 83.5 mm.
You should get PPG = 418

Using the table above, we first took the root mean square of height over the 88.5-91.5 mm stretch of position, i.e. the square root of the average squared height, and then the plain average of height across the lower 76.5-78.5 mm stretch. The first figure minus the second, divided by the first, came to -1.3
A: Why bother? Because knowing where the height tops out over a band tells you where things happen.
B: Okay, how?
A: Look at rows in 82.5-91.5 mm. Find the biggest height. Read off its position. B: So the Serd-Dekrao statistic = 83.0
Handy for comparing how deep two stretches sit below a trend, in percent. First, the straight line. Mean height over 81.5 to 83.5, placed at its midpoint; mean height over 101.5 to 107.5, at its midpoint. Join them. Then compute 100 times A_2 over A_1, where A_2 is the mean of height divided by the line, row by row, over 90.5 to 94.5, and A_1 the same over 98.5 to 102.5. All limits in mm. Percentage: 58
